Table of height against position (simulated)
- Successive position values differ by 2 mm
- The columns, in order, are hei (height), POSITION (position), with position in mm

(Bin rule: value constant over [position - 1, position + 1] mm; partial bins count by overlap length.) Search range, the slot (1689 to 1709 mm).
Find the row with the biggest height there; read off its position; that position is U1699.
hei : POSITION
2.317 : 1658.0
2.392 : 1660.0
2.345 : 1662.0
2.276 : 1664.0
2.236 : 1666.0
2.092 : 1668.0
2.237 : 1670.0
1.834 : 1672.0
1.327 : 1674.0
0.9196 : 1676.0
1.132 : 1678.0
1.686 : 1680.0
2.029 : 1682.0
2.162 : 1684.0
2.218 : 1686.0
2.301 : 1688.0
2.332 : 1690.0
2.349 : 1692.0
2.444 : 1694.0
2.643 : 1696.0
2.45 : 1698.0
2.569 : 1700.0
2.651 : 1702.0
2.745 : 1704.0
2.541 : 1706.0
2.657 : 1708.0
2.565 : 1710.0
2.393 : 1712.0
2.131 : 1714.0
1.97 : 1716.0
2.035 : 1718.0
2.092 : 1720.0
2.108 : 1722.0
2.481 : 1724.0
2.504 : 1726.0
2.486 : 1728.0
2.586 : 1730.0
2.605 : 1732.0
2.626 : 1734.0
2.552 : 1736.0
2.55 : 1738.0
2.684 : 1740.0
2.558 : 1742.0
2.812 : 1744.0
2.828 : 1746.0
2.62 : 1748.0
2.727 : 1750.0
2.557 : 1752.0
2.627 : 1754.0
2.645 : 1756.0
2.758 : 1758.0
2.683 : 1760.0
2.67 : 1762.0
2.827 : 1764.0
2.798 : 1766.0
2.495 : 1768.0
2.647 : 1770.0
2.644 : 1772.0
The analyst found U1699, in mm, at 1704.0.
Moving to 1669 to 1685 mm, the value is 1670.0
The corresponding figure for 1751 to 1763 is 1758.0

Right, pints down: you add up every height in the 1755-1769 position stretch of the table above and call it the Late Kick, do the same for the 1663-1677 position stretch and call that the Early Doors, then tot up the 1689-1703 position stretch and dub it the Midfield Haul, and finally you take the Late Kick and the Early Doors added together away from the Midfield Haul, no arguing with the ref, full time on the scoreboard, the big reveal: -14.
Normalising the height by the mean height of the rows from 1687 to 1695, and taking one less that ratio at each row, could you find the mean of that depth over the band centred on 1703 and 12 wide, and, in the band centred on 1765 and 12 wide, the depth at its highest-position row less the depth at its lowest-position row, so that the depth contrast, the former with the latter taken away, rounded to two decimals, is -0.12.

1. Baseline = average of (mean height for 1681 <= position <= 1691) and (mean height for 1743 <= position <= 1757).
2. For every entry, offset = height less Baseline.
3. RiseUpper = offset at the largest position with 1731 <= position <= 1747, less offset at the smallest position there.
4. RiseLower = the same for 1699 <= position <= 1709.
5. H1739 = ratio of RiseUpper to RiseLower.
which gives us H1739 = 2.5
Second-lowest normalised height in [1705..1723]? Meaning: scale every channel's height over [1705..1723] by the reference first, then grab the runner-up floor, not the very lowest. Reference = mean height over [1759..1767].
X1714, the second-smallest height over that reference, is 0.74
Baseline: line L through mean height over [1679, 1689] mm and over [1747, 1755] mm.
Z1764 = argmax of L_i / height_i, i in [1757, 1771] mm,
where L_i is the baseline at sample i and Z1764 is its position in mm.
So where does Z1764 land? 1768.0 mm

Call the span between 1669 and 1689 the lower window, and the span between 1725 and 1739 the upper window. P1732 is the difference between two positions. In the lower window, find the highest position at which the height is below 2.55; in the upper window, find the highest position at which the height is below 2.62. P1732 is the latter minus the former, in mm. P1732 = 50 mm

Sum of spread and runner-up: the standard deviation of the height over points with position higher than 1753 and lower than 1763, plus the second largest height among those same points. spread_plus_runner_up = 2.73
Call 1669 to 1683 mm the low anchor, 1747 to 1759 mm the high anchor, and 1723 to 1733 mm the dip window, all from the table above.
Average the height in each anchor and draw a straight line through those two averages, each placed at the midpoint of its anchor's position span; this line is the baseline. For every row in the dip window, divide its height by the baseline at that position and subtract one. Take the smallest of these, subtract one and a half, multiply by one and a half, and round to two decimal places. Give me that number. -2.14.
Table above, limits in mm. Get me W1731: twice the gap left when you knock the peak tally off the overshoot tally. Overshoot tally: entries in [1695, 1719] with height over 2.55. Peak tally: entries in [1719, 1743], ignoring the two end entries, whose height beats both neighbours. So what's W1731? 6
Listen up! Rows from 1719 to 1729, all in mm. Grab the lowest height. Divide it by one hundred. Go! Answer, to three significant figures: 0.0209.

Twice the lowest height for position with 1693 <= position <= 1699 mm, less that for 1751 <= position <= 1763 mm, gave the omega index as 2.3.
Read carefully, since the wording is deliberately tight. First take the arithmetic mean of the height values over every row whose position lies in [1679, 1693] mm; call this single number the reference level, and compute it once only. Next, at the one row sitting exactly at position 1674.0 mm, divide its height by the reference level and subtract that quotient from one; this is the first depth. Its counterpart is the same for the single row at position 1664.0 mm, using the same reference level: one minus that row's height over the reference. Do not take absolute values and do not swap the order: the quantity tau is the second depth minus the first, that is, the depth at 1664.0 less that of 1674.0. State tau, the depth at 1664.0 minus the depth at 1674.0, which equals -0.4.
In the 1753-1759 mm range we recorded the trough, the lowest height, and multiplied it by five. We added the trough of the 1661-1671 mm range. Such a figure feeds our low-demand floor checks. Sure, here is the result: 15.2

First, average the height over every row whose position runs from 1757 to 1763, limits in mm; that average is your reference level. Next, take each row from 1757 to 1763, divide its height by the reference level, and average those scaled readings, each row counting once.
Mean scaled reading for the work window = 1.00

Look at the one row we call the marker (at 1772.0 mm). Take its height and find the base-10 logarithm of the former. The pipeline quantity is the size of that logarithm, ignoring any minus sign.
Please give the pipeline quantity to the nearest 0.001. 0.422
